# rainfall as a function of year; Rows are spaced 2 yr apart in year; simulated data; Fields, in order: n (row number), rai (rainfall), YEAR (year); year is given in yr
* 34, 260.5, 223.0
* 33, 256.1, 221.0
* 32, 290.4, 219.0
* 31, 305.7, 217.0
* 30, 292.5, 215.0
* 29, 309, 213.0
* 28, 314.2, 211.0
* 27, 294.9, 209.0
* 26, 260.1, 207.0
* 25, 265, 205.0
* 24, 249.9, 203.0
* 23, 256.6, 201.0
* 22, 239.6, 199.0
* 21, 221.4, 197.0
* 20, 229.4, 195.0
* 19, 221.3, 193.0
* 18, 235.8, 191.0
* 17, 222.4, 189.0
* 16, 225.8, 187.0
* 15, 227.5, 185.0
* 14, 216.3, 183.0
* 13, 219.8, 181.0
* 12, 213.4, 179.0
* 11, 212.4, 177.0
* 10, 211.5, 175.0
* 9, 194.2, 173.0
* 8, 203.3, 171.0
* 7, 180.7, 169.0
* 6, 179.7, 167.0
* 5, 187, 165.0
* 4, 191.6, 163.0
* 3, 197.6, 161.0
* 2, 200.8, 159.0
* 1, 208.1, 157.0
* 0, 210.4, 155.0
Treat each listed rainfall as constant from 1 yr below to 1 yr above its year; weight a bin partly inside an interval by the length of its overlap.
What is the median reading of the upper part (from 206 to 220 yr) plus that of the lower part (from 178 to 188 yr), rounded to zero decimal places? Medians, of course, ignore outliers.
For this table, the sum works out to 515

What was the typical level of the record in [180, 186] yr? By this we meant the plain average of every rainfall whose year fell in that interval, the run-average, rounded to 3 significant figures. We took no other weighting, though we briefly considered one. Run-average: 221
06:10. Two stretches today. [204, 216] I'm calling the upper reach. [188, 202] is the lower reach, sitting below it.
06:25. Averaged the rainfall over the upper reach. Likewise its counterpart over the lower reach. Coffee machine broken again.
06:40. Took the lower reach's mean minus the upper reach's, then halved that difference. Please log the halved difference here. -28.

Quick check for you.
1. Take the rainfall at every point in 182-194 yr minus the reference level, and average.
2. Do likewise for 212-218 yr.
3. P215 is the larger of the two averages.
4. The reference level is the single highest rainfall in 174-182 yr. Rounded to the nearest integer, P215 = 83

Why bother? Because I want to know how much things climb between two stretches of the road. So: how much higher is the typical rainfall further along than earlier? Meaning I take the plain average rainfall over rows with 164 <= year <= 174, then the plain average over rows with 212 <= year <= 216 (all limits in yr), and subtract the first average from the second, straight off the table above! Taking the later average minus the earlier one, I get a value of 112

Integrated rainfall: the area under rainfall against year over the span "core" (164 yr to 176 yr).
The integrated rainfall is 2313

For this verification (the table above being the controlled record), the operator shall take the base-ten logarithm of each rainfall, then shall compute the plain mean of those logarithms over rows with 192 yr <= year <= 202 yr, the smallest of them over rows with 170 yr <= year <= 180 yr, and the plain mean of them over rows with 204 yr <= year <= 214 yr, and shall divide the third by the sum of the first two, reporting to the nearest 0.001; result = 0.528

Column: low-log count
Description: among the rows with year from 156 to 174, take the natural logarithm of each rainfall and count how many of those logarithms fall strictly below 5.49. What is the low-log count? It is 9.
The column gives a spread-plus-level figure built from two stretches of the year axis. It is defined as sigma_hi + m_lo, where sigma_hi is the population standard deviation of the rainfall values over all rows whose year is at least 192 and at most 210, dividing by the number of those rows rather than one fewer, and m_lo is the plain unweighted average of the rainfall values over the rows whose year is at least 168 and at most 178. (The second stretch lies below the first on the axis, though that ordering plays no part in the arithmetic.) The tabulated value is 223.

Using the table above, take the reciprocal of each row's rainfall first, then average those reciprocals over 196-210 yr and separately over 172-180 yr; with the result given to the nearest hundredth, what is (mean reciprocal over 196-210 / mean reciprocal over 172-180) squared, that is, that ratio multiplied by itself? 0.67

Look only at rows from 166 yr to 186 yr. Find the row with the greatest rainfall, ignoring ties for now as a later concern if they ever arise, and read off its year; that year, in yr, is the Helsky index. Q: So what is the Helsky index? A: 185.0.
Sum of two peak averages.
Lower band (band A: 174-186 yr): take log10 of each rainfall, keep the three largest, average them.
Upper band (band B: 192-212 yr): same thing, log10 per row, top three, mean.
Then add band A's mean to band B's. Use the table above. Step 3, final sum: 4.81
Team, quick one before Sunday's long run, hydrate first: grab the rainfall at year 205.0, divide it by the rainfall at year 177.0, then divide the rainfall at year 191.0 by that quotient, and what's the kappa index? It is 189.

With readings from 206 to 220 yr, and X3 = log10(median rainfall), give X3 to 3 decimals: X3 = 2.470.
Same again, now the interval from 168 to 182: 2.325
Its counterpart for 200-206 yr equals 2.409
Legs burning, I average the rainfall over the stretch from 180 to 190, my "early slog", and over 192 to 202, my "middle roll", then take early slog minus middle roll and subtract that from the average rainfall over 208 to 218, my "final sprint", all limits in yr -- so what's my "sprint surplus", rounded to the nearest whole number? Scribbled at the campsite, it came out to 315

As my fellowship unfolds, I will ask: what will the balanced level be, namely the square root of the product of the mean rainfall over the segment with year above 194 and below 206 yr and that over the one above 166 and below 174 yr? 215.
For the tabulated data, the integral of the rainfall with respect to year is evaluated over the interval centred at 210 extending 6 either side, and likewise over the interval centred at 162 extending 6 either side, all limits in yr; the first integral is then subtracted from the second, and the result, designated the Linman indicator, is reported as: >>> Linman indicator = -1142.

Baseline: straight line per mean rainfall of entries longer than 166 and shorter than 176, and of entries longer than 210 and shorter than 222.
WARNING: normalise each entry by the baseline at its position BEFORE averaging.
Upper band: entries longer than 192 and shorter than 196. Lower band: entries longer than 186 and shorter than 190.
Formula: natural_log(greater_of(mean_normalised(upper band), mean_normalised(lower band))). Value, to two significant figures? -0.034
